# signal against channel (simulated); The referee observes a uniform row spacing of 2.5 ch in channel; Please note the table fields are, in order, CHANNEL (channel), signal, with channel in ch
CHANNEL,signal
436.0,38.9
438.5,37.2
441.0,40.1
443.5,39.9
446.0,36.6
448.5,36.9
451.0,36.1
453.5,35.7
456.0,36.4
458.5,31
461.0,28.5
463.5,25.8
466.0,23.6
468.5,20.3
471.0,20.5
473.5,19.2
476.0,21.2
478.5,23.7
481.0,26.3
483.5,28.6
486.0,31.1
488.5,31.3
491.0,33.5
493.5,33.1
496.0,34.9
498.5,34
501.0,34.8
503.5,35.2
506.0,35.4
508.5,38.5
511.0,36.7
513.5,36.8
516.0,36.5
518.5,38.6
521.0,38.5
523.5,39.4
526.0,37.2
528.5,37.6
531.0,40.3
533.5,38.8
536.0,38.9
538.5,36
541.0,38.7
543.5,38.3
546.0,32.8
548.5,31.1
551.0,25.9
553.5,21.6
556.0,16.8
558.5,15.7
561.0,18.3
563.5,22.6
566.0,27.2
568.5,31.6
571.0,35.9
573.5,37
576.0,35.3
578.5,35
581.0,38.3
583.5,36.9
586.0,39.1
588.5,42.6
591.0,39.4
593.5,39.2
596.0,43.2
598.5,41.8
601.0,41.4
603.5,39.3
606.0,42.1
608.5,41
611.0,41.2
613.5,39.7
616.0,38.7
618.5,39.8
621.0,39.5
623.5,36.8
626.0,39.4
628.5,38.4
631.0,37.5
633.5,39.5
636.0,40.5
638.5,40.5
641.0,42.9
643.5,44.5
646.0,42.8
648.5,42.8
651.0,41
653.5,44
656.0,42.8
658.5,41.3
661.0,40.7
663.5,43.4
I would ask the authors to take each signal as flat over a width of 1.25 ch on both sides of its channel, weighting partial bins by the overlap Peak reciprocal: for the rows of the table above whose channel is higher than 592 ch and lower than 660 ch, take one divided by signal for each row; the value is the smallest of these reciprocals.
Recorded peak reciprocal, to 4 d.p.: 0.0225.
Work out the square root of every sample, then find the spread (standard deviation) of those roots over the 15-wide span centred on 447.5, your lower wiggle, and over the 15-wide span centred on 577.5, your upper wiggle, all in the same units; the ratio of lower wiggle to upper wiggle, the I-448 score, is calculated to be 1.5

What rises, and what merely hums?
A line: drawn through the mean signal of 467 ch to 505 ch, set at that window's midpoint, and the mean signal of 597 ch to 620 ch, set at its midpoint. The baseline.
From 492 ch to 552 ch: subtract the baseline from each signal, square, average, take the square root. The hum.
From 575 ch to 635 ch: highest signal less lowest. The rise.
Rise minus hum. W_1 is 2.7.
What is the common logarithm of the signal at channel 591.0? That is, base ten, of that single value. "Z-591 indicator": 1.60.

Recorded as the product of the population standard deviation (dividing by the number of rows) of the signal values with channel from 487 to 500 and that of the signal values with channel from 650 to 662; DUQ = 1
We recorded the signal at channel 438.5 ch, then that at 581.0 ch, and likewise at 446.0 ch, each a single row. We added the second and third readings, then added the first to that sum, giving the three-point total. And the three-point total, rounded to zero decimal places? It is 112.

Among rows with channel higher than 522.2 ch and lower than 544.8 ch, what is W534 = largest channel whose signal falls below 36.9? 538.5 ch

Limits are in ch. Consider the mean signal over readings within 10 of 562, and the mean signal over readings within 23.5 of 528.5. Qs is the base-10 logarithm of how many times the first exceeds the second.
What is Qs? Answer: -0.19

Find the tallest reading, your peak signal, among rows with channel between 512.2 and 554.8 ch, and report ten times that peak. 403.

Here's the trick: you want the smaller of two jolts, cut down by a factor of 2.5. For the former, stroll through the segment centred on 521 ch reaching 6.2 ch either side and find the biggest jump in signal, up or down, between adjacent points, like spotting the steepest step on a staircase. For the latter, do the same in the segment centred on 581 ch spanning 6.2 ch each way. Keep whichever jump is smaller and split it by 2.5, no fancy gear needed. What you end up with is 0.88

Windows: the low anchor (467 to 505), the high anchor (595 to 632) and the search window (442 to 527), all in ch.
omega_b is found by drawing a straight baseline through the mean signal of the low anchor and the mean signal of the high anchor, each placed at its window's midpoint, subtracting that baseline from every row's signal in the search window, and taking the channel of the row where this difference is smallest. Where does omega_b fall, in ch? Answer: 473.5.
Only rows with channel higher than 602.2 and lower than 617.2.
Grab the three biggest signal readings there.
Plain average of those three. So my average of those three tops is 41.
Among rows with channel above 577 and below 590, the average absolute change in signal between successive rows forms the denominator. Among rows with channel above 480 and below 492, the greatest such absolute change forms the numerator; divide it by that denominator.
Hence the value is 1.0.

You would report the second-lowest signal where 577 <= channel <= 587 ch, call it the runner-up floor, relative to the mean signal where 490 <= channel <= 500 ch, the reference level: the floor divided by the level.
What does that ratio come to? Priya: 1.1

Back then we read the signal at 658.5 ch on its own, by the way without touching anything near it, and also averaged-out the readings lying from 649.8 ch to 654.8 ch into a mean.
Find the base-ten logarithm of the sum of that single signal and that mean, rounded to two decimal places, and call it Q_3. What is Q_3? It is 1.92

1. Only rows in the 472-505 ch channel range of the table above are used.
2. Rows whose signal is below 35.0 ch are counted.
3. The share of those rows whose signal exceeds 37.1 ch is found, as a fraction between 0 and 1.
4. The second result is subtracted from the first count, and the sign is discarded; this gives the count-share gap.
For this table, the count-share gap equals 12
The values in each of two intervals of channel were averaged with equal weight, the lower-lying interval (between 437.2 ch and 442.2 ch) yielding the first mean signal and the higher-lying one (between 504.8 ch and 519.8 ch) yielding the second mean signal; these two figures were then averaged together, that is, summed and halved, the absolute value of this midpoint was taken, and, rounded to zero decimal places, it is 38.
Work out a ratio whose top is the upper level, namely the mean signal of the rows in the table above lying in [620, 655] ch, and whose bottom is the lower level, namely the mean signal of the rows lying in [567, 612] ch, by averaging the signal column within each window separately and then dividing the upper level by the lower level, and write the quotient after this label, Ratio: 1.0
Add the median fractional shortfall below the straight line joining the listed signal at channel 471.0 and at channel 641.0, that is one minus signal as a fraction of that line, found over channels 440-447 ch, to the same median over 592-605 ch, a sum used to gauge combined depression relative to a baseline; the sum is -1.5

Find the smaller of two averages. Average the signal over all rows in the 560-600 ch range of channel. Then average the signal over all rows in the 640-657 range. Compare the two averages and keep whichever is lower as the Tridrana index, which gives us 35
